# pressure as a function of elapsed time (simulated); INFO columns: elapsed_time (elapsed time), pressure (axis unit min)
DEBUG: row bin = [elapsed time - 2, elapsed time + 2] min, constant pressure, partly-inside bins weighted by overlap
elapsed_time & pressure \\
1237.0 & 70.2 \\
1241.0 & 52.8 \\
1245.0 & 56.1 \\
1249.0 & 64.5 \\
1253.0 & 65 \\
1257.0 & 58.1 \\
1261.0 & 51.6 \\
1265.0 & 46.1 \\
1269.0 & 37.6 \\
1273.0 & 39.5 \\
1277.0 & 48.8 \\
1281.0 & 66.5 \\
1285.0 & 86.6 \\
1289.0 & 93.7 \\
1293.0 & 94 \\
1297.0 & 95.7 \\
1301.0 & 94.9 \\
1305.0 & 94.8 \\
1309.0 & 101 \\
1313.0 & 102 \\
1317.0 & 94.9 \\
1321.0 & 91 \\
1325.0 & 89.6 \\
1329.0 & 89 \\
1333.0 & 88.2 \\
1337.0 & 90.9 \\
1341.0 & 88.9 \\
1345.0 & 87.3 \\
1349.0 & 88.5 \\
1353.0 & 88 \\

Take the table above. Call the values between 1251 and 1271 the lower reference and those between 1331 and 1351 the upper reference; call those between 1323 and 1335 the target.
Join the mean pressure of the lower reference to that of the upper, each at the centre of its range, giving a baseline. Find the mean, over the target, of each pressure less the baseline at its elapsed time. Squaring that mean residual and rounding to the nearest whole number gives 33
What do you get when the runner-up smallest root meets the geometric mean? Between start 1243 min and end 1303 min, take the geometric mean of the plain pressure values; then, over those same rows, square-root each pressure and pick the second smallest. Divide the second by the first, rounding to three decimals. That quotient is 0.099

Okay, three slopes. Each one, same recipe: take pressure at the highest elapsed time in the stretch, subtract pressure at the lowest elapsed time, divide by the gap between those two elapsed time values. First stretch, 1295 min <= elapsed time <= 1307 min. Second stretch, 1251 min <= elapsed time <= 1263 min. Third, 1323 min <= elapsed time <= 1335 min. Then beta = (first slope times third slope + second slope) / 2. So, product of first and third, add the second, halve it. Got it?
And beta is -0.8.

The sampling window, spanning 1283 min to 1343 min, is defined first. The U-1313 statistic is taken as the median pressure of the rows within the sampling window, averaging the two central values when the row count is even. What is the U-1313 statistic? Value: 94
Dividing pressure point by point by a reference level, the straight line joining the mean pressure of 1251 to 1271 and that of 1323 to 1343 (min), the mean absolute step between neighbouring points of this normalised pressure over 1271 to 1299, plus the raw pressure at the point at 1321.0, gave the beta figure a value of 91.1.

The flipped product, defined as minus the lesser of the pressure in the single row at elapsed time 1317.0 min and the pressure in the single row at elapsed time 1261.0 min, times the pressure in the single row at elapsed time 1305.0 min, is -4892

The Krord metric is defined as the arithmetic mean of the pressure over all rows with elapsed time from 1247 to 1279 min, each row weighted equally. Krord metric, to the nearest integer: 51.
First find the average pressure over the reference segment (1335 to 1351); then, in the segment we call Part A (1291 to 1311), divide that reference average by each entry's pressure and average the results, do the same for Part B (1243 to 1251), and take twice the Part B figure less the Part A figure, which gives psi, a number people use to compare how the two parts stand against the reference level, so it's 2.0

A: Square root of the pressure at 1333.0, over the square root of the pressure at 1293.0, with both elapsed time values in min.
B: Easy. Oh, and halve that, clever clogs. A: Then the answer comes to 0.48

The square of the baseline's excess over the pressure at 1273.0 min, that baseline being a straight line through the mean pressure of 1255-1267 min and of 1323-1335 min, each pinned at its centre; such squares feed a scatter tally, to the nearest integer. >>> 360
